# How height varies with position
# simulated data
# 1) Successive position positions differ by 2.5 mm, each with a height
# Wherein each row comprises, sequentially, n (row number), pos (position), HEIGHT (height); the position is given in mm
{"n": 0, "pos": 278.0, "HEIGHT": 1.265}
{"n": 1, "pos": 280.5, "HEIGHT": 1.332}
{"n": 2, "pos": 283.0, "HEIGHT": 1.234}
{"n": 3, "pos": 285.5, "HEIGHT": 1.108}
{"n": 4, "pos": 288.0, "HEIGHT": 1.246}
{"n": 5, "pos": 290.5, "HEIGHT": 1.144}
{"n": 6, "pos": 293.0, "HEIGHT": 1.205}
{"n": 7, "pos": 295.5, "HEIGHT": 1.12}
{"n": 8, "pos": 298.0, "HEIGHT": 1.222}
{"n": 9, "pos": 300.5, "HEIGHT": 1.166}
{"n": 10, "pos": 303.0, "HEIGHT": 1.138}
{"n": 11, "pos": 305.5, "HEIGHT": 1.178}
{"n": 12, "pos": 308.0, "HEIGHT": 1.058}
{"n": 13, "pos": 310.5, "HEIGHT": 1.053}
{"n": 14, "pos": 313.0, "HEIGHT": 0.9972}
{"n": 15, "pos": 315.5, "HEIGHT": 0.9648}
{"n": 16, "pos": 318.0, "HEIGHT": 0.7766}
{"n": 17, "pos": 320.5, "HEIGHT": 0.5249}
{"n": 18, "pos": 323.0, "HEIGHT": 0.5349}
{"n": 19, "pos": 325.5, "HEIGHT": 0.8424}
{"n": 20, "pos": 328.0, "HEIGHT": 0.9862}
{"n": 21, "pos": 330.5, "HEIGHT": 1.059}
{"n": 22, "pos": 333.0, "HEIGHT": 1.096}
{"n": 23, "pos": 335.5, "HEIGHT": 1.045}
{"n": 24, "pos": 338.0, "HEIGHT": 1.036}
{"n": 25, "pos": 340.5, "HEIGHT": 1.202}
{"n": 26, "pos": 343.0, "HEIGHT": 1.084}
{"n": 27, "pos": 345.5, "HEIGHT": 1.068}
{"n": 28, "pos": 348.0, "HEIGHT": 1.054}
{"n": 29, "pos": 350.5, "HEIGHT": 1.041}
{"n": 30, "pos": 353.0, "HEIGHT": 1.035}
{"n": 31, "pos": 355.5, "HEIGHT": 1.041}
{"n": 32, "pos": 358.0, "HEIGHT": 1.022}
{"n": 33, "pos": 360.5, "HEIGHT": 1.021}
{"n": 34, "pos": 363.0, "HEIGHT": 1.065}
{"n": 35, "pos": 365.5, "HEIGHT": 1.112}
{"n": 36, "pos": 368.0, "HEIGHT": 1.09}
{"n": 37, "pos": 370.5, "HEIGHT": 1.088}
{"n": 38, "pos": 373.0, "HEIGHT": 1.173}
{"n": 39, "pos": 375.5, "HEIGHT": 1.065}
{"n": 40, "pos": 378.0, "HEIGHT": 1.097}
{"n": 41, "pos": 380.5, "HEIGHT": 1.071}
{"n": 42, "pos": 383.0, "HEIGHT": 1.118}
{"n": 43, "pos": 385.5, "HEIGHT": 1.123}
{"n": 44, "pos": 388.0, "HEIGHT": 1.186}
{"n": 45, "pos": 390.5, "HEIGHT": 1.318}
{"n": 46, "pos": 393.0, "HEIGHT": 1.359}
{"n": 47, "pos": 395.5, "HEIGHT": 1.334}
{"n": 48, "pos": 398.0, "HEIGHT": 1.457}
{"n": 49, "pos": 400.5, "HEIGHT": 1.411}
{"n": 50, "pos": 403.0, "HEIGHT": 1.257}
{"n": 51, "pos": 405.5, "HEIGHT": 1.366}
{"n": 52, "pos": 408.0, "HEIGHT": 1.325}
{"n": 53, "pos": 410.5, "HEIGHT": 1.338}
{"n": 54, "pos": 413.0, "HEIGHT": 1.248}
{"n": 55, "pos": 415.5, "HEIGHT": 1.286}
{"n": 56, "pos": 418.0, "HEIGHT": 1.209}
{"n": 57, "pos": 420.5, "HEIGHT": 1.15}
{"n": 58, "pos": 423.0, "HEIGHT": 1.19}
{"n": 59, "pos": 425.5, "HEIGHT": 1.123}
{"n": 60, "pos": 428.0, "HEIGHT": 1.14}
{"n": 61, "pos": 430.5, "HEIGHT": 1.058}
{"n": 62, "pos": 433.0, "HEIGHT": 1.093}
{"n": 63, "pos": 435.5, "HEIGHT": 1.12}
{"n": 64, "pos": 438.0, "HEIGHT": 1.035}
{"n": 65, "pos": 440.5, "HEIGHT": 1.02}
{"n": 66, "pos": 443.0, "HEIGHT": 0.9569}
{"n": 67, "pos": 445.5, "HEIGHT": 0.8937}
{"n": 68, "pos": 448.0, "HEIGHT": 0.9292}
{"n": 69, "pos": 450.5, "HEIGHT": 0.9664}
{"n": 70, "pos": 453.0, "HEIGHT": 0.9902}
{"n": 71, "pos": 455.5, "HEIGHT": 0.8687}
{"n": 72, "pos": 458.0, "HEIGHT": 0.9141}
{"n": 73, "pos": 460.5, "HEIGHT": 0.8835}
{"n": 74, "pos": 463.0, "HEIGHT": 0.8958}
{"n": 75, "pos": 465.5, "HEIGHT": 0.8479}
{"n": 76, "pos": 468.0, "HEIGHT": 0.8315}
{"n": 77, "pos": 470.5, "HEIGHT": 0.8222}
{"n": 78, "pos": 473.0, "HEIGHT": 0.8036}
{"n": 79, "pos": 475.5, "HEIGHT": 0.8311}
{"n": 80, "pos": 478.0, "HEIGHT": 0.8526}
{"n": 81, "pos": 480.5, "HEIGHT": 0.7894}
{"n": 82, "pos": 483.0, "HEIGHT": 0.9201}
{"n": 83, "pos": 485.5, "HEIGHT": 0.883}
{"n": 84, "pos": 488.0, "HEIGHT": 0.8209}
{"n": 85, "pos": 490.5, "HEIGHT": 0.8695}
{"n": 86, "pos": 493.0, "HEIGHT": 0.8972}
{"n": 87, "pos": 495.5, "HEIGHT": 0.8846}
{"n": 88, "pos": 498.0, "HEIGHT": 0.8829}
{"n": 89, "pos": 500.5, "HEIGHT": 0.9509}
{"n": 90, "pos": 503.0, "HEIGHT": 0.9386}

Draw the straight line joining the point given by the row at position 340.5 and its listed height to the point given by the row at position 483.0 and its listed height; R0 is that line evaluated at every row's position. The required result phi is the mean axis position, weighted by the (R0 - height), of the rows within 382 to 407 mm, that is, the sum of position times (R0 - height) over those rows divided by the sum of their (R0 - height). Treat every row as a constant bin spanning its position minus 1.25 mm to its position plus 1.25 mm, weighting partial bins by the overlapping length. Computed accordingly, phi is 397.7 mm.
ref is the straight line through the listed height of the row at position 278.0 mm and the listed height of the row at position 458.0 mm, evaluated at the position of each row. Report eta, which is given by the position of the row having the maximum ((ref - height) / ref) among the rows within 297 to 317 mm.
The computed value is 315.5 mm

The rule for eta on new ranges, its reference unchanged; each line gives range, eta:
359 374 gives 360.5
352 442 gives 358.0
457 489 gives 480.5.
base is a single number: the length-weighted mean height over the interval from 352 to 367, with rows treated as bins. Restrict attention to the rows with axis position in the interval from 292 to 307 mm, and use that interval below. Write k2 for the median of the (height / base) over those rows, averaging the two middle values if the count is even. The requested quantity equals 1.12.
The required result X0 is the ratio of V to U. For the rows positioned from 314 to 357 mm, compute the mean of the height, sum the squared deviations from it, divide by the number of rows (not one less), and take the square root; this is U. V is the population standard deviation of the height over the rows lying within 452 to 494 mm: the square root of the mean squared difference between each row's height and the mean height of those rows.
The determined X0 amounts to 0.3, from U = 0.18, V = 0.05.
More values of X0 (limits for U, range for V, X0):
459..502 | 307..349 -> 4.4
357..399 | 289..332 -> 1.7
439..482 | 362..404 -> 2.0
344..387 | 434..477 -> 2.1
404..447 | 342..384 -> 0.3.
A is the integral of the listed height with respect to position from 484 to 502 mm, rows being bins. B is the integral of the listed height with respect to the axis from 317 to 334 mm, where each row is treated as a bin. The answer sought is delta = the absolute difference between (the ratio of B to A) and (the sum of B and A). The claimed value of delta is 29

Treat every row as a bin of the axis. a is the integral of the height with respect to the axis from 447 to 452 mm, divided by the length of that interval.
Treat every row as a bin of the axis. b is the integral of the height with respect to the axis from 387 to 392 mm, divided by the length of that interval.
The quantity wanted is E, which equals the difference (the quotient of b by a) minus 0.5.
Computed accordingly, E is 0.8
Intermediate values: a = 0.95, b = 1.3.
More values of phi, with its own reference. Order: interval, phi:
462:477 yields 469.8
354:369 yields 360.2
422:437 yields 428.5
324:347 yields 332.6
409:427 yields 416.4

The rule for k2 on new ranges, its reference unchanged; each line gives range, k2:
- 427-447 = 1.00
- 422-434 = 1.07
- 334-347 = 1.02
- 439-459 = 0.90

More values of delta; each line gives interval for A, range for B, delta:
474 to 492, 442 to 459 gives 30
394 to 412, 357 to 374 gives 42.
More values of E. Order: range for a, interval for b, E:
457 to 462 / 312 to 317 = 0.6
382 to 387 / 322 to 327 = 0.1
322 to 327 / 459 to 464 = 0.8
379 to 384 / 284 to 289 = 0.6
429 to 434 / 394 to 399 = 0.8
